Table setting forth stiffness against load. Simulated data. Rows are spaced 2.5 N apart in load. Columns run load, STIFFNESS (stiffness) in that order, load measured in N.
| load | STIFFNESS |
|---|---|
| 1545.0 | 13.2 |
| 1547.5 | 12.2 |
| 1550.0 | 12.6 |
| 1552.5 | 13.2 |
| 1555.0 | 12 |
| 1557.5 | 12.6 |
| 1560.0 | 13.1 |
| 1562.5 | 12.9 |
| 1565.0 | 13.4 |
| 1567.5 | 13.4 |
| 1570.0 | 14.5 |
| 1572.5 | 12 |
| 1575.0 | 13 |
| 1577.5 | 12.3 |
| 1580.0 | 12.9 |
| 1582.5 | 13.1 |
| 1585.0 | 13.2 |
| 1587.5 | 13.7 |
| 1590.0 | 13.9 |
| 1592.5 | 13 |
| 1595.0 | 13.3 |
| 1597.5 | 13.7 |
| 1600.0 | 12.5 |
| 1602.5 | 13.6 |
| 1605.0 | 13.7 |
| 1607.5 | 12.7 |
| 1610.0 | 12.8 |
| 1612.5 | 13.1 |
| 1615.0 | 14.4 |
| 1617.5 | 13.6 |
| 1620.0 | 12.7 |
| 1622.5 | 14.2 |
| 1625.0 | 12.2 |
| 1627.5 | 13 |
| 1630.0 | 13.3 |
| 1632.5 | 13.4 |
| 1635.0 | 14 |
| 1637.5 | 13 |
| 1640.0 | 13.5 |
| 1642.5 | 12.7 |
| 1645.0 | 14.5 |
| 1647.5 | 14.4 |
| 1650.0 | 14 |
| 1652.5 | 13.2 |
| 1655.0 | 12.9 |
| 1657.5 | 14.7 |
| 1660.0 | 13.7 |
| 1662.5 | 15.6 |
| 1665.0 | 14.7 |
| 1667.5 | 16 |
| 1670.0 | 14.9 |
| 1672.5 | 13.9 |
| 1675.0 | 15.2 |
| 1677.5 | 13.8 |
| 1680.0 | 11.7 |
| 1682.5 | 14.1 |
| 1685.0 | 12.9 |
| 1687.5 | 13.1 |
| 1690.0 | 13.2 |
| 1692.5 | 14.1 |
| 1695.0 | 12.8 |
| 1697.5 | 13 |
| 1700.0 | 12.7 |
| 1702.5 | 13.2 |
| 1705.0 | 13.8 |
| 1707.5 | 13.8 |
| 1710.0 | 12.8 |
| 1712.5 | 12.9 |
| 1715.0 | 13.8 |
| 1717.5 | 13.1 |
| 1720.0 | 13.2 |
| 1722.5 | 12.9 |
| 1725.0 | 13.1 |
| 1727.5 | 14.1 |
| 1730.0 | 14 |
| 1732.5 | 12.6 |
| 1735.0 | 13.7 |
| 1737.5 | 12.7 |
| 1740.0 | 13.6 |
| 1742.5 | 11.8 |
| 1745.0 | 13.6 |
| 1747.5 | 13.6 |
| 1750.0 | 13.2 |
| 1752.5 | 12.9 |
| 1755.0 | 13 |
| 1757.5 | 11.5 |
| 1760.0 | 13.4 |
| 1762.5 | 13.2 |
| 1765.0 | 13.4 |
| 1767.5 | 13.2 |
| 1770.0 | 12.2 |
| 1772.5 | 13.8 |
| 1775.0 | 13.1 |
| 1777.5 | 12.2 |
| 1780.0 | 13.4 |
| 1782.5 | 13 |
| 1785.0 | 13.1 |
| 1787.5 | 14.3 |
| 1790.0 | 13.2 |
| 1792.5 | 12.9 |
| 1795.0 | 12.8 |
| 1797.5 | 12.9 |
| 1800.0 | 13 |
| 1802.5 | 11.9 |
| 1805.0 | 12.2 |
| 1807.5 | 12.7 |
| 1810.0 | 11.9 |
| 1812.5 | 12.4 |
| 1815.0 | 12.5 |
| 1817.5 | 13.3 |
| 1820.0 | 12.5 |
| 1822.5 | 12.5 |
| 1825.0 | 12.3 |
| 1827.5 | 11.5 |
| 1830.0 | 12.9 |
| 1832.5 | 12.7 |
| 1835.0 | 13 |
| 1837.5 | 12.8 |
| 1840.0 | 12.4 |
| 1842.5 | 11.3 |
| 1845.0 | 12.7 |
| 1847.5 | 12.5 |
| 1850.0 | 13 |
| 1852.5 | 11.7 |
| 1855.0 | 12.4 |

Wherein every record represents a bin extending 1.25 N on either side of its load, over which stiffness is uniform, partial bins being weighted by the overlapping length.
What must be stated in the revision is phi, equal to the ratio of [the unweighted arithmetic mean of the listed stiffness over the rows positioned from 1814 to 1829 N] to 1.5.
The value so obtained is 8.3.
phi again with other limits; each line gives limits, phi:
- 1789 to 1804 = 8.5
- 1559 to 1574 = 8.8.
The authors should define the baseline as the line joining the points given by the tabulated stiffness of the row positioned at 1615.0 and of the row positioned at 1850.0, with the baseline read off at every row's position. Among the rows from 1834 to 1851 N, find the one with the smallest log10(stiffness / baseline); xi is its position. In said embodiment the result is 1842.5 N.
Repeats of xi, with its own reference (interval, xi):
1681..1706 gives 1700.0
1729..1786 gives 1757.5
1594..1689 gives 1680.0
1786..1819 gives 1802.5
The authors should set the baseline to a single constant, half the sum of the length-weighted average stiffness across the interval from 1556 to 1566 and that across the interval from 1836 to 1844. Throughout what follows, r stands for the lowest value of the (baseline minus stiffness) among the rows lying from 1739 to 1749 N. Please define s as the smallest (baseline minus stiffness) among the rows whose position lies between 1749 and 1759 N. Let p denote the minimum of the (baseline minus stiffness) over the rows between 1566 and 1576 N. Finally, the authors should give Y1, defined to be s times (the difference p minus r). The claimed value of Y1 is 0.6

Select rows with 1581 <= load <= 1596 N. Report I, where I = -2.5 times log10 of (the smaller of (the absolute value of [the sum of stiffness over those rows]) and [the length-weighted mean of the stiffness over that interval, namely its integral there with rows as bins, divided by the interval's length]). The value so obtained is -2.815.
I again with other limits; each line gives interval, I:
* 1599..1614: -2.793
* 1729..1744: -2.790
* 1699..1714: -2.803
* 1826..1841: -2.746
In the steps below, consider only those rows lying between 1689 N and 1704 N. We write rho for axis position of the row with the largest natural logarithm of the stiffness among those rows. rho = 1692.5 N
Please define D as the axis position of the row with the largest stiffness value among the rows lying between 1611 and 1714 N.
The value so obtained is 1667.5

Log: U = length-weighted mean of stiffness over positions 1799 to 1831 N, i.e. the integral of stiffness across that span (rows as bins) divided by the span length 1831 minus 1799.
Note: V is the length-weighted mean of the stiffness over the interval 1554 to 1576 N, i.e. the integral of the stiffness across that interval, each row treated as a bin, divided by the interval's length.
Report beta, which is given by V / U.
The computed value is 1.05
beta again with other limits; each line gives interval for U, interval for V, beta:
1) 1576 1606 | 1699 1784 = 0.99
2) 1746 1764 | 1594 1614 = 1.02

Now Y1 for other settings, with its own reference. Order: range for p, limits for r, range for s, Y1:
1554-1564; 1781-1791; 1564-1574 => -2.3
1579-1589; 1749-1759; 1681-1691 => 0.8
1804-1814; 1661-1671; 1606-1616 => -6.0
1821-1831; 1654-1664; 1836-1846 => -0.6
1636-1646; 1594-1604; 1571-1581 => 0.3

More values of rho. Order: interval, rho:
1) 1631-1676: 1667.5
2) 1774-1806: 1787.5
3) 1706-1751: 1727.5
